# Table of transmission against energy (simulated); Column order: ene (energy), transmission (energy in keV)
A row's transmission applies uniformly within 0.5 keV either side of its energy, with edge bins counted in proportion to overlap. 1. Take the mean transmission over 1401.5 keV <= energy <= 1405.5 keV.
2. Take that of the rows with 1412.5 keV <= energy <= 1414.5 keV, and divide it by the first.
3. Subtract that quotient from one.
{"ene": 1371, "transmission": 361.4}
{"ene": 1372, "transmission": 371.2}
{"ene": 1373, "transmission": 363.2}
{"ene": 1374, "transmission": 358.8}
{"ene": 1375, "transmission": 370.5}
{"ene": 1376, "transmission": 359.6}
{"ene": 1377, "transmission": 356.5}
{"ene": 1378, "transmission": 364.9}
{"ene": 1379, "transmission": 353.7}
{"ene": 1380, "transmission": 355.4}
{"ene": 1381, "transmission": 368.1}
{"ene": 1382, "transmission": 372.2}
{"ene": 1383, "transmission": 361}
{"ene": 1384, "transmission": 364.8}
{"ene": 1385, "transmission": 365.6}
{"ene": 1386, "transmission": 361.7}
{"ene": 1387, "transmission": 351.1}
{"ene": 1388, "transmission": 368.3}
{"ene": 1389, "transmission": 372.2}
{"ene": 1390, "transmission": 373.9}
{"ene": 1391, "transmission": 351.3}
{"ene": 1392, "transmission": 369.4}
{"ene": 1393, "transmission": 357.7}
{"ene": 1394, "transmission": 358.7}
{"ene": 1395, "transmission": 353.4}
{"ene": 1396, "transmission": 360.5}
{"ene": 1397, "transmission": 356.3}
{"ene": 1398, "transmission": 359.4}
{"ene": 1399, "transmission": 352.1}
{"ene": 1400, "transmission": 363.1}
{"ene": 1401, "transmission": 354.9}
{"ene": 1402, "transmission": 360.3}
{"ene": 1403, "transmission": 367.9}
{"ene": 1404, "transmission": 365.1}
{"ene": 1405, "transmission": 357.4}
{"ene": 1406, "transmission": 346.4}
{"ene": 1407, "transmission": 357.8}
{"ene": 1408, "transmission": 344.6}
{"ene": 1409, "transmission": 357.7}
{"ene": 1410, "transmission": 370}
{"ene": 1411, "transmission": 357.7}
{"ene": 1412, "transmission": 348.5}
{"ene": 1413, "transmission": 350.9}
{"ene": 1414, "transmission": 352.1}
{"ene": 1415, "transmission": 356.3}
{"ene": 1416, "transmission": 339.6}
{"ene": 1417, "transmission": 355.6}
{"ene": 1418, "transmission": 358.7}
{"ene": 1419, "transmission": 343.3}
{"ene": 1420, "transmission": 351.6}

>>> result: 0.031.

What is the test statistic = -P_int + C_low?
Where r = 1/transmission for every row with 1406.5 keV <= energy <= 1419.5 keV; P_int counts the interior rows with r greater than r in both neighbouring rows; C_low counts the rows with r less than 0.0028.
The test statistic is 2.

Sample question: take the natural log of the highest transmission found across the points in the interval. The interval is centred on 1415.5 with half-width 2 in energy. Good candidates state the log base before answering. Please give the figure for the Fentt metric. 5.88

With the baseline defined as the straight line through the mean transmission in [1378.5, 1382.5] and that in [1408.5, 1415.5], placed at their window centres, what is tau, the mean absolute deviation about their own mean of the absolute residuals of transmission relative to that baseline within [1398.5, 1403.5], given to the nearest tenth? 2.4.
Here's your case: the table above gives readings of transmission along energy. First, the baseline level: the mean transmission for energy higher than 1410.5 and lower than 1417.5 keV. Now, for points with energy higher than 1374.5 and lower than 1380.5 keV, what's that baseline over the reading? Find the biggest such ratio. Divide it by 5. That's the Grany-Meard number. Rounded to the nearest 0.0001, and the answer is 0.1988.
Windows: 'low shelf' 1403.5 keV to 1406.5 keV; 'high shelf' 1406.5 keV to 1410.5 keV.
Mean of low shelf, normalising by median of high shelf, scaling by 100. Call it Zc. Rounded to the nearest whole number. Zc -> 100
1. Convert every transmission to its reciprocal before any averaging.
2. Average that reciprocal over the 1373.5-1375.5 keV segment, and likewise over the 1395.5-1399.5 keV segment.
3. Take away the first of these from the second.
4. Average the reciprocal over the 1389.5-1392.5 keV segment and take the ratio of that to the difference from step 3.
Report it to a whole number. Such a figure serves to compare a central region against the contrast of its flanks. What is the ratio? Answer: 48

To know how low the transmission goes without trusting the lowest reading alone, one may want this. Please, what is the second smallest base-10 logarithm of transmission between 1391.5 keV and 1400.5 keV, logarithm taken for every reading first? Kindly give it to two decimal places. 2.55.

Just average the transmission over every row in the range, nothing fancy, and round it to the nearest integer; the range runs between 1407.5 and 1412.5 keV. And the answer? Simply 356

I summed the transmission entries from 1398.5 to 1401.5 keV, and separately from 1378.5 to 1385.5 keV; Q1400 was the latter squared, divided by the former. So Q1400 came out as 6033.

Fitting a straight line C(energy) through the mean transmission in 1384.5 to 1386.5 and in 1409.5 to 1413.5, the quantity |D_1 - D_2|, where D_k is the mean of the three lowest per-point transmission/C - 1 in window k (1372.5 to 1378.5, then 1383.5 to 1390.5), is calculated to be 0.0096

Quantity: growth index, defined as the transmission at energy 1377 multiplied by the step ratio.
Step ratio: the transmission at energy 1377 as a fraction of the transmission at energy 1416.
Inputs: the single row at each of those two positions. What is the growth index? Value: 374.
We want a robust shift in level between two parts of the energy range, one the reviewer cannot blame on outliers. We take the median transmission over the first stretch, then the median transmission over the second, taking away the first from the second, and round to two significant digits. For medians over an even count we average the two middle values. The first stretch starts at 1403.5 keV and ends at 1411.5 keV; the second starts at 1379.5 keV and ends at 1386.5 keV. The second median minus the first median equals 7.1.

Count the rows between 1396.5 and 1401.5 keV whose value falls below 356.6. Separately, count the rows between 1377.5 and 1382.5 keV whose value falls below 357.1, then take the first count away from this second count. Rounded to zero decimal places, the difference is -1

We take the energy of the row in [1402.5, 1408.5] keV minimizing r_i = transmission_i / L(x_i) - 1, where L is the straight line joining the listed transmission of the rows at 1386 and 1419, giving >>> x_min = 1408 keV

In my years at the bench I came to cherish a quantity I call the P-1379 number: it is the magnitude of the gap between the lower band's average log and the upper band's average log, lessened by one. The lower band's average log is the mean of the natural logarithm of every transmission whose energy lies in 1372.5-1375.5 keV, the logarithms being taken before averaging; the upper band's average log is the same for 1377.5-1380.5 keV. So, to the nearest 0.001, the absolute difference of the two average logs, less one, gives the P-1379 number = -0.983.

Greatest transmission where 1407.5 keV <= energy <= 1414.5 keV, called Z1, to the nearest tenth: 370.0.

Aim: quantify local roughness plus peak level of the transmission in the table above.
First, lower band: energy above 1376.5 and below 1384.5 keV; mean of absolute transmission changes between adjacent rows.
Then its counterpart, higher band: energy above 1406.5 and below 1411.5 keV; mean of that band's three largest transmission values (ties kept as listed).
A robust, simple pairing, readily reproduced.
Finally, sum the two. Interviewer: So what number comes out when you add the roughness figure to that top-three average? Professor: 369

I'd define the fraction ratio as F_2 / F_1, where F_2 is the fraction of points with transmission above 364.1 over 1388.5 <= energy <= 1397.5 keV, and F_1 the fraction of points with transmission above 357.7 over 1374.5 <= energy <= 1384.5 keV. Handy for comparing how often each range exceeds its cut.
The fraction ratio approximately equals 0.48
